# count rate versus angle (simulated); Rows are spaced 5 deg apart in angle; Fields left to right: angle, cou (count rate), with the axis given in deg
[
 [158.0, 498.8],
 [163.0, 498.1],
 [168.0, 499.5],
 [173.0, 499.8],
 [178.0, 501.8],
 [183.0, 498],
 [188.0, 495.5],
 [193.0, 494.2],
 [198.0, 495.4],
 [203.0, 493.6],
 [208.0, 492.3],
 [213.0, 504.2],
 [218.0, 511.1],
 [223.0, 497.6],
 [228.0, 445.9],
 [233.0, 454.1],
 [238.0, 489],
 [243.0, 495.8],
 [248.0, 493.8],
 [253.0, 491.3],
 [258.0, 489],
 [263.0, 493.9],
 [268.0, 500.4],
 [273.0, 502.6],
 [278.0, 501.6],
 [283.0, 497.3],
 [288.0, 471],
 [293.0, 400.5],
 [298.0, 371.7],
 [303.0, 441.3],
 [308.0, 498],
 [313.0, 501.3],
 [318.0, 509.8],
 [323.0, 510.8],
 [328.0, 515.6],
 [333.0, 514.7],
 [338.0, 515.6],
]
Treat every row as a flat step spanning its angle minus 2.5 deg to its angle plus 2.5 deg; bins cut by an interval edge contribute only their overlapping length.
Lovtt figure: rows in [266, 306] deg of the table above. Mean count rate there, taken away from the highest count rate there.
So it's 41.8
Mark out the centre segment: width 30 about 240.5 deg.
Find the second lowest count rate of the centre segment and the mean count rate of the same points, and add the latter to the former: 932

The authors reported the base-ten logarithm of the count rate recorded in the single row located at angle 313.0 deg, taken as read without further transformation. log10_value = 2.700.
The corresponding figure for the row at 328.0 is 2.712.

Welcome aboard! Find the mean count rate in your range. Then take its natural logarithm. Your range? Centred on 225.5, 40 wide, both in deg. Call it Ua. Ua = 6.19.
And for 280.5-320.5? 6.13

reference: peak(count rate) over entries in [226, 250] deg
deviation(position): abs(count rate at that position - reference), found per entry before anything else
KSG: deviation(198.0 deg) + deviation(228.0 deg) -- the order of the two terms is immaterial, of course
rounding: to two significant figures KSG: 50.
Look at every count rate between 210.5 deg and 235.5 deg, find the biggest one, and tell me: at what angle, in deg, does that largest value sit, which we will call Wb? 218.0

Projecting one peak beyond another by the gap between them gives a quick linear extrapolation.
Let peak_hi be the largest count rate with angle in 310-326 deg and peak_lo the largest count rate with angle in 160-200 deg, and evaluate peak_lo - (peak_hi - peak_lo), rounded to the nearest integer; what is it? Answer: 493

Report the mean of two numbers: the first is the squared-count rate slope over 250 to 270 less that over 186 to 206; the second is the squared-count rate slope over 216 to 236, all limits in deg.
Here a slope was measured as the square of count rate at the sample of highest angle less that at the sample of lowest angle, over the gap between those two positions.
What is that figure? -1470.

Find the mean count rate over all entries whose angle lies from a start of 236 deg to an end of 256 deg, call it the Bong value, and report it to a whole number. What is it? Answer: 492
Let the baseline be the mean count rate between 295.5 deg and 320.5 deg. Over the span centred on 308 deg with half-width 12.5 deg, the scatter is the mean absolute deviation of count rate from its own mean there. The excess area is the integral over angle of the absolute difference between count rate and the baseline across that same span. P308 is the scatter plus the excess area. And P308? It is 1205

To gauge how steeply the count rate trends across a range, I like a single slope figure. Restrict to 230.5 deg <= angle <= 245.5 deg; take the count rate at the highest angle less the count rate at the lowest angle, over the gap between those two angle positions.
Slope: 4.2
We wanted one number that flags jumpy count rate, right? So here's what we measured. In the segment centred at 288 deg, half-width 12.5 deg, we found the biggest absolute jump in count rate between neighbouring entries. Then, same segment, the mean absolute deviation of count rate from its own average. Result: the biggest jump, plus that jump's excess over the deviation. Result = 91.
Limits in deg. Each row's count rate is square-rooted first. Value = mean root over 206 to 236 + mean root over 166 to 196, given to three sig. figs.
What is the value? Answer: 44.3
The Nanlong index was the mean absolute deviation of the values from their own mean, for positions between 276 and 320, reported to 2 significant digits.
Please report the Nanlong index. 41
